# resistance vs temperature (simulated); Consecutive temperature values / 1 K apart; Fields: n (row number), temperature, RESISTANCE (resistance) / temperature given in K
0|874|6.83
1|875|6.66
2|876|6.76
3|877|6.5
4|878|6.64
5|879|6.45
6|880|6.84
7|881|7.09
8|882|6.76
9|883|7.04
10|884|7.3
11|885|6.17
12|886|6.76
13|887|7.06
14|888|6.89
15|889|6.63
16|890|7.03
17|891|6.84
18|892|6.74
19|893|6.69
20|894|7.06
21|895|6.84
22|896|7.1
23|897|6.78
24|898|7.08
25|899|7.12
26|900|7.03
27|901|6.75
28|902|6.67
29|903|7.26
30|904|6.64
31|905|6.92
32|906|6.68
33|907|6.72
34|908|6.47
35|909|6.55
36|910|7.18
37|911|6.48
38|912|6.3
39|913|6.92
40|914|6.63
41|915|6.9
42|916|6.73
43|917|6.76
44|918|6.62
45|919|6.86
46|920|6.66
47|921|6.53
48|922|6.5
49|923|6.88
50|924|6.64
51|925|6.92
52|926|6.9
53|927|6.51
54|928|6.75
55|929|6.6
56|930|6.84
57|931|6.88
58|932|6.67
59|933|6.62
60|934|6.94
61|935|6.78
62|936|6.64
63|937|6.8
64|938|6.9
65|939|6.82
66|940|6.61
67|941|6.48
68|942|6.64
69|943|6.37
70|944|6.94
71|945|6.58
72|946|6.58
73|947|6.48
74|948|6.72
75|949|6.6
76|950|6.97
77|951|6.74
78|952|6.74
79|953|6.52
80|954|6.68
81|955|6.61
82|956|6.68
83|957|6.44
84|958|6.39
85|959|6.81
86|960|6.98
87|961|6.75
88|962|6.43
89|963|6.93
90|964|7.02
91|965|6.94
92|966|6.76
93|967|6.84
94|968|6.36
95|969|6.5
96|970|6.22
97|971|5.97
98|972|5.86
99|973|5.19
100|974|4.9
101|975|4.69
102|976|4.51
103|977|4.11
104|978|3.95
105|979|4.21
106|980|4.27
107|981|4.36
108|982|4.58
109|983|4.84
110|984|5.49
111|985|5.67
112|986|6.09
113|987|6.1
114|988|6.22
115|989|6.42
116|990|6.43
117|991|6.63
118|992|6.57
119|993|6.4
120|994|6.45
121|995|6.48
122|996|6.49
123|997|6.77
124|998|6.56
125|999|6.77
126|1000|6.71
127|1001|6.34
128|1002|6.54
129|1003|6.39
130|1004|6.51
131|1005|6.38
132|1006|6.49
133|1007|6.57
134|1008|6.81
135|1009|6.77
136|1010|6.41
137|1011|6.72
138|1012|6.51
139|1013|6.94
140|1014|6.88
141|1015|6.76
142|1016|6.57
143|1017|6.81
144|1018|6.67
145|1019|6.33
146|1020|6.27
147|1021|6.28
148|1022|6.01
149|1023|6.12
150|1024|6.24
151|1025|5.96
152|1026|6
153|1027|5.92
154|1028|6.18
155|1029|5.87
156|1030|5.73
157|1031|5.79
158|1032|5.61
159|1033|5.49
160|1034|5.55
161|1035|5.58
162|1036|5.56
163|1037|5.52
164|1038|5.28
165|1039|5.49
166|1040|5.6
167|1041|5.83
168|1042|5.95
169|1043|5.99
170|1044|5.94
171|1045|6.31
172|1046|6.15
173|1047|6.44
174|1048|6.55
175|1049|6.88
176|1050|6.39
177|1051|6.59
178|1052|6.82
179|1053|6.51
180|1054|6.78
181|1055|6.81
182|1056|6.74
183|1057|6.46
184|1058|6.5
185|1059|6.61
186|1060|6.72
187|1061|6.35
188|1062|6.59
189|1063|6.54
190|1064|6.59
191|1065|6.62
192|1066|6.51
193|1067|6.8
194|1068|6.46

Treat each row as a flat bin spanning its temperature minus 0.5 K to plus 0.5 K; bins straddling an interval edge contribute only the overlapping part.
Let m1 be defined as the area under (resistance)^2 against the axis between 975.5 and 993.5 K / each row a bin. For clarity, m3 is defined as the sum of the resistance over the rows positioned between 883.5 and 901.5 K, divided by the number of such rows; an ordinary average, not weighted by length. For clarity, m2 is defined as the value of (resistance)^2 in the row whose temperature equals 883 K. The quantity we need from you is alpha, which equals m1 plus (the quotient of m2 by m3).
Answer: 545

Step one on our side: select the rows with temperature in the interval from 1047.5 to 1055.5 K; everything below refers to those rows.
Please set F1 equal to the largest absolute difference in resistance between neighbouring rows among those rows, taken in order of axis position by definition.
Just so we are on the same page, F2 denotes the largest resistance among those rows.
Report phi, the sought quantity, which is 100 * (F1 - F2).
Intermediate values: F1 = 0.49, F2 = 6.88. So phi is -639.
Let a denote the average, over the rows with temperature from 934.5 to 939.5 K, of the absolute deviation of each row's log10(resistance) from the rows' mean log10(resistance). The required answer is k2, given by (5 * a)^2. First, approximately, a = 0.004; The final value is 0.0004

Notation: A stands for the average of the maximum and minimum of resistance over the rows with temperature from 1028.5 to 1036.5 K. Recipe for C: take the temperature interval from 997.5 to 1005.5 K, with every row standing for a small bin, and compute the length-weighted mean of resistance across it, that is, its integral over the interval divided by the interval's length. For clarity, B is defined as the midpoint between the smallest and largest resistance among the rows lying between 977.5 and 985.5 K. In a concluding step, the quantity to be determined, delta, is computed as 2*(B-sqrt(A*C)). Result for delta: -2.6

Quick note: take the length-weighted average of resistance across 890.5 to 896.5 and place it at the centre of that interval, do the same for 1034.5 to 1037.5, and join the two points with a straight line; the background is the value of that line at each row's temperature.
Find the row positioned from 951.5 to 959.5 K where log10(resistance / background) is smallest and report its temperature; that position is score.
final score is 958 K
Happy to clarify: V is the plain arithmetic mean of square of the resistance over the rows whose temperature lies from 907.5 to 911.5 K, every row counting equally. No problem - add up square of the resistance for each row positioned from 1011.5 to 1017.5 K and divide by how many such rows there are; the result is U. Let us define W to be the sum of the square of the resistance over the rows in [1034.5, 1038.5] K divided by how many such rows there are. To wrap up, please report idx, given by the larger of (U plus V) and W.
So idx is 90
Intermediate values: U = 45.5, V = 45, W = 30.1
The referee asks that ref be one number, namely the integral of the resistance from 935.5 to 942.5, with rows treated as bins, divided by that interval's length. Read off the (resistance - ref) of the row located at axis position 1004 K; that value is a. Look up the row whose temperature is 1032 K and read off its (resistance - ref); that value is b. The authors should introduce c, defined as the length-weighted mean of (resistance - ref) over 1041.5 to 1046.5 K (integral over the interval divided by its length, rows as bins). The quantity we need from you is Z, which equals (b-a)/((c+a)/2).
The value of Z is 2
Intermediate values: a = -0.19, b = -1.1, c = -0.63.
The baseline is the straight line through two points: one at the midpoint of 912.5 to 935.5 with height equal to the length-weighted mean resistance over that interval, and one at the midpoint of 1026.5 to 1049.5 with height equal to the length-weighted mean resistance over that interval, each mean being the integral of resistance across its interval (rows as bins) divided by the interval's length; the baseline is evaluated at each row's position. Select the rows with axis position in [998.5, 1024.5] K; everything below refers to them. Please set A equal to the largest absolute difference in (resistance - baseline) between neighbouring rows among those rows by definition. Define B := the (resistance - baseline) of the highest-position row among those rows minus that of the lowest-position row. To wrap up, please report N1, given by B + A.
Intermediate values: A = 0.44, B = -0.3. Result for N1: 0.1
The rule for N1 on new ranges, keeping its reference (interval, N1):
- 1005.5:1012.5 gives 0.4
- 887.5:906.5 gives 0.5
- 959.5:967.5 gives 0.4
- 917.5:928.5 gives 0.6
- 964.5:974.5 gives -1.3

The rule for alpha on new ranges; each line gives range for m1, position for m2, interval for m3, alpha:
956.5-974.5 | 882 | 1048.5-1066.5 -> 751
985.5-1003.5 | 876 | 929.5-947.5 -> 760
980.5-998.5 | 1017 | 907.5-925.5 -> 671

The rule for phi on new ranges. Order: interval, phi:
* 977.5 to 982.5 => -432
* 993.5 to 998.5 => -649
